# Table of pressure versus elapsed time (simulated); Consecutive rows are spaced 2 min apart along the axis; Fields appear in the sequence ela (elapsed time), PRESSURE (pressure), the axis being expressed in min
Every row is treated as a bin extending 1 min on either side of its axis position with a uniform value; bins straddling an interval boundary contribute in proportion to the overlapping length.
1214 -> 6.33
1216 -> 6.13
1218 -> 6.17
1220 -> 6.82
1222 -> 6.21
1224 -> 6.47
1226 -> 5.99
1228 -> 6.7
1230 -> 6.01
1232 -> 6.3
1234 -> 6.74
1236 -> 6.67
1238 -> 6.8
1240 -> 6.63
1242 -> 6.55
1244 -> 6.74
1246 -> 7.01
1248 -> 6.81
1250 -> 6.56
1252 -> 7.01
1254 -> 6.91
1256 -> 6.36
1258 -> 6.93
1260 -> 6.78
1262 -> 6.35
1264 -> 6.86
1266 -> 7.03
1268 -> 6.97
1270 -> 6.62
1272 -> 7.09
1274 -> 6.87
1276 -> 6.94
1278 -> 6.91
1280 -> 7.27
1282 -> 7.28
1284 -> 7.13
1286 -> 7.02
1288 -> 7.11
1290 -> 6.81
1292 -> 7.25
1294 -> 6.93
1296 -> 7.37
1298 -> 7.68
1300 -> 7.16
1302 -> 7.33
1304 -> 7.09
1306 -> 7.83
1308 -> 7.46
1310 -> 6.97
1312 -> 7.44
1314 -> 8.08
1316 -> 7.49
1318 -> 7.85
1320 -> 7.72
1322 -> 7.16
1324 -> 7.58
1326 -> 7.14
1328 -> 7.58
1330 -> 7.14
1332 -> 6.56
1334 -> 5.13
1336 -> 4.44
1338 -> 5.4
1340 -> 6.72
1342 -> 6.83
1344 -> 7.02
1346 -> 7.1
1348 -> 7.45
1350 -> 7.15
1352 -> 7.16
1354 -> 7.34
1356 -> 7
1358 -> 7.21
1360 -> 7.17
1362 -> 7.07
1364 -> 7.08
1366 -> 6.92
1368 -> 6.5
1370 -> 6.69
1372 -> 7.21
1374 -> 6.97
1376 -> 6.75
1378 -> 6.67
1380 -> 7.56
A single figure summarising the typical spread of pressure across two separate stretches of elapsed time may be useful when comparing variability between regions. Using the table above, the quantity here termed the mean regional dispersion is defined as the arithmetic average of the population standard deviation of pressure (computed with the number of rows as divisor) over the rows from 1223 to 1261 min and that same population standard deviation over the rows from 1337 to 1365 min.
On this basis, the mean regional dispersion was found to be 0.38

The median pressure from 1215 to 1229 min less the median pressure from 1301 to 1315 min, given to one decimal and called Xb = -1.2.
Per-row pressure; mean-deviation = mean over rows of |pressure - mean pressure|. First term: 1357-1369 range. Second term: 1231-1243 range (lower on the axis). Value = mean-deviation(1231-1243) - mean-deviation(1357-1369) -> -0.061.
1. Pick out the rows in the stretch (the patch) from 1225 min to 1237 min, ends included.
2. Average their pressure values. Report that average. 6.4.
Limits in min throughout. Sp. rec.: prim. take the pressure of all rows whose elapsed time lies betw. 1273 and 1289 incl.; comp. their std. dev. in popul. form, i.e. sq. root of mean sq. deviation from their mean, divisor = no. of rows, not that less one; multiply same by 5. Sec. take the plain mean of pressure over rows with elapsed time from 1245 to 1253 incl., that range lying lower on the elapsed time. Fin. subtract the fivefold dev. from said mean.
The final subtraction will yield 6.1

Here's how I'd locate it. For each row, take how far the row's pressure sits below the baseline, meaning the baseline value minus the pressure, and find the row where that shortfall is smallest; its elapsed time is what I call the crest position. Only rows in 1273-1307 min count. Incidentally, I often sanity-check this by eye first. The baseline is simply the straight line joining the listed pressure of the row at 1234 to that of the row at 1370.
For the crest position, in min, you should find 1306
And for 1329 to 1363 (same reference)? 1348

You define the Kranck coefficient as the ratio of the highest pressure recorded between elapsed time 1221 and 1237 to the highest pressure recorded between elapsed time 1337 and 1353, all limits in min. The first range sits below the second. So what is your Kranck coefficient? 0.90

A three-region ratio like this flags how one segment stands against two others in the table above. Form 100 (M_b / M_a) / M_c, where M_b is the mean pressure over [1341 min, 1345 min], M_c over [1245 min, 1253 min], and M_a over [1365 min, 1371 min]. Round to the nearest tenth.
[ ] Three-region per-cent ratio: 15.1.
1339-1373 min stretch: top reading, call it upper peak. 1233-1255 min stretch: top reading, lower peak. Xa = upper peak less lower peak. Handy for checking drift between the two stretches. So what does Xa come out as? 0.4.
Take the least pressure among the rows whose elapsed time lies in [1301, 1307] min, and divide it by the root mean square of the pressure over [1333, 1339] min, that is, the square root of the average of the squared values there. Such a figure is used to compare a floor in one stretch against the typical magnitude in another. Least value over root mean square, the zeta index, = 1.42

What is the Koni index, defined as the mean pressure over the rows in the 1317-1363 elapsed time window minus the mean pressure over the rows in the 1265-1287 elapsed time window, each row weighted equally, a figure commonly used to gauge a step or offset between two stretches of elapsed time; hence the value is -0.1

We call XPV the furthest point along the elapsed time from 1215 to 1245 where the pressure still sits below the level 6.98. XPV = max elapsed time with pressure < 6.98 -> 1244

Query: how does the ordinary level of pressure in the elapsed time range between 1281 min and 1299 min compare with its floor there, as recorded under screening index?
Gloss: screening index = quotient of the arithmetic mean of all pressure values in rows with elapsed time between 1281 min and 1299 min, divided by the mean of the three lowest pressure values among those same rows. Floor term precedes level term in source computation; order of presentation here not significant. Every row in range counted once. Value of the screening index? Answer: 1.04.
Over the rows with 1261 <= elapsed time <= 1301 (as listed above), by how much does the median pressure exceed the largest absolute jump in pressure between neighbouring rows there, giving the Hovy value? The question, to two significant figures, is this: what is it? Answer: 6.5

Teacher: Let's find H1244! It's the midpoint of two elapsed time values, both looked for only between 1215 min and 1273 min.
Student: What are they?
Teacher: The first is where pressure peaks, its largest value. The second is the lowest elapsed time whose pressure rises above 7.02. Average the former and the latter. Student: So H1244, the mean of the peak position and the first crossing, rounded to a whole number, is 1269 min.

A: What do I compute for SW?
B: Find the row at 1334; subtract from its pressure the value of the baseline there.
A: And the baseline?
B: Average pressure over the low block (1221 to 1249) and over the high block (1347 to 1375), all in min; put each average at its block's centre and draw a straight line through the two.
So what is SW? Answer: -1.8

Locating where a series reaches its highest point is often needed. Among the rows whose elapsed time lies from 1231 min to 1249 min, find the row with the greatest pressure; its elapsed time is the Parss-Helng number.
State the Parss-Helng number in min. 1246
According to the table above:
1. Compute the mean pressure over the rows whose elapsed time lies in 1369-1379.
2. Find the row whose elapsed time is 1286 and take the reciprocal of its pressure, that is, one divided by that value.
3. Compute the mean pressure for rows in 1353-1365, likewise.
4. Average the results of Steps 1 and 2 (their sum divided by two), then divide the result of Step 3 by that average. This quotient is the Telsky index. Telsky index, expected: 2.04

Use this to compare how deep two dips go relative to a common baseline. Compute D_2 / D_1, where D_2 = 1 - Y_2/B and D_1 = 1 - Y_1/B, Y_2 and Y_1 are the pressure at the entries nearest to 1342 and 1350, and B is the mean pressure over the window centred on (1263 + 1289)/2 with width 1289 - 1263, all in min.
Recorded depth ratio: -1.2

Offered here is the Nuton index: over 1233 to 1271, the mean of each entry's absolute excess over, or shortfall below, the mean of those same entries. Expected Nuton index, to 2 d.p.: 0.17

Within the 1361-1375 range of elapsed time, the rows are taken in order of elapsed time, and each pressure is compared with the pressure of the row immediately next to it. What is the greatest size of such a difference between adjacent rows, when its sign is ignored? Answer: 0.52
